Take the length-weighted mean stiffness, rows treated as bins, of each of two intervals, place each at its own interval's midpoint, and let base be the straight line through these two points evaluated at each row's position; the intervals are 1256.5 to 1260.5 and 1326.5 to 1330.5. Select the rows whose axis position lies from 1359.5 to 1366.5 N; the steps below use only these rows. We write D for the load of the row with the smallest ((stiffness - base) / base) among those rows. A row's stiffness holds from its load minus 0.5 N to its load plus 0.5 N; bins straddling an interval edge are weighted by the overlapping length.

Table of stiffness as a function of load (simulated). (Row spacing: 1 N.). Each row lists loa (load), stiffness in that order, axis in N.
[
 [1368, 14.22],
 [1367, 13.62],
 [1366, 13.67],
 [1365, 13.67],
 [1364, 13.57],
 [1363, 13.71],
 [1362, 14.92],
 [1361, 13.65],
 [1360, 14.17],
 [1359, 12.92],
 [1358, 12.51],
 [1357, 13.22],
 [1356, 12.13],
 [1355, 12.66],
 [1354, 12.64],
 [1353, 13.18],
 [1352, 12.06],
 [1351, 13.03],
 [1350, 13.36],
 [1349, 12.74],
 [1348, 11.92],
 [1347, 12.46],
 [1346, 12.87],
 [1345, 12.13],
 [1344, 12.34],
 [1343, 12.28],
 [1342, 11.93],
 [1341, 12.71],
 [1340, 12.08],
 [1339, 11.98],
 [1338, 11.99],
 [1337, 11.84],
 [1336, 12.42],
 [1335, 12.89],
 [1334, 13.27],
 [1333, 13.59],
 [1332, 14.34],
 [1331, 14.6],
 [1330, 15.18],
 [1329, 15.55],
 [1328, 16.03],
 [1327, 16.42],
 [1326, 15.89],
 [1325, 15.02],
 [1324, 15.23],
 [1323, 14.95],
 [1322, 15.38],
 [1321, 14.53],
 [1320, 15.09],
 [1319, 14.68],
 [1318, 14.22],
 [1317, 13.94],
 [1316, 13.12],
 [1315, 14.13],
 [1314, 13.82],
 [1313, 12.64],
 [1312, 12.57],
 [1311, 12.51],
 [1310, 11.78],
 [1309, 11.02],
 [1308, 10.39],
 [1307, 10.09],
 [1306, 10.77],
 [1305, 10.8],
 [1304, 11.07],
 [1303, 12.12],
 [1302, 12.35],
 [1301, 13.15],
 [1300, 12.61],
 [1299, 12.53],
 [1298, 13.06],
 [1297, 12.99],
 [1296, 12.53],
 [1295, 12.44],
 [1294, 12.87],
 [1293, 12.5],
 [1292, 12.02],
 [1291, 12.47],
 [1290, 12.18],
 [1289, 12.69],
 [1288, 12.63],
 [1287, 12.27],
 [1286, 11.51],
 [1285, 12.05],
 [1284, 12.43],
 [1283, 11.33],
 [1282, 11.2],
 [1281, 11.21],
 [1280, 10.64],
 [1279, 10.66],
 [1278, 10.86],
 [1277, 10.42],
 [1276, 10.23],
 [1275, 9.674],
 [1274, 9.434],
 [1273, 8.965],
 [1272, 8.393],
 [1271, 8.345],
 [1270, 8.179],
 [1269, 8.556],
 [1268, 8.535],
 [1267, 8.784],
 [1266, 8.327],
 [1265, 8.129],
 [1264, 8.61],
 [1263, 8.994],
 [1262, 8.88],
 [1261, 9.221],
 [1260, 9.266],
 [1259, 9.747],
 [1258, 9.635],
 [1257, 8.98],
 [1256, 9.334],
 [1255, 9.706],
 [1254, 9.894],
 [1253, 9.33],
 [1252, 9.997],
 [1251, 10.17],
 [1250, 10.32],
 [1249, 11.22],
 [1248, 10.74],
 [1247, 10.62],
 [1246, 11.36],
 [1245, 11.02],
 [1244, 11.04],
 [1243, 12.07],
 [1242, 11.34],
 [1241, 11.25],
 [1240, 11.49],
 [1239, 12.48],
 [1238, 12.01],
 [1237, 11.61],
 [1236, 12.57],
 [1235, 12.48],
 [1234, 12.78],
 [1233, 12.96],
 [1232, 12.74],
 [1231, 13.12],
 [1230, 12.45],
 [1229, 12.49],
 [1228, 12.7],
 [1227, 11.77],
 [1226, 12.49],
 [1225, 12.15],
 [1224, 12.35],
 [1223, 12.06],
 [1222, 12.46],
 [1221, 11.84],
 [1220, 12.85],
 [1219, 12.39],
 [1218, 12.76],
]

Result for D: 1366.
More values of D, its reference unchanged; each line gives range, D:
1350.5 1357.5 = 1356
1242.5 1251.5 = 1251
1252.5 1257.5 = 1257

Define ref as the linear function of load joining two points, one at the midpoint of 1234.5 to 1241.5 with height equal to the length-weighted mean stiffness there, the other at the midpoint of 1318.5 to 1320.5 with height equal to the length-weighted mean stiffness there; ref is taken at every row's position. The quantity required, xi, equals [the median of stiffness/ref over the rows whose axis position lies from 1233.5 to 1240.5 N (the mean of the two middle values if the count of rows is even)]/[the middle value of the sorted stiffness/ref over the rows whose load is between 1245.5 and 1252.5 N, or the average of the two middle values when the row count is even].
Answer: 1.20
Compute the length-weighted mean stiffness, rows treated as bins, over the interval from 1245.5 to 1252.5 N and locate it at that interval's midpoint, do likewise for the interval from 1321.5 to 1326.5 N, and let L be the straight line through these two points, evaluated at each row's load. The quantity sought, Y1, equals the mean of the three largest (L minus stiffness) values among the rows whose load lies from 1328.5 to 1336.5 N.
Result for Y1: 3.1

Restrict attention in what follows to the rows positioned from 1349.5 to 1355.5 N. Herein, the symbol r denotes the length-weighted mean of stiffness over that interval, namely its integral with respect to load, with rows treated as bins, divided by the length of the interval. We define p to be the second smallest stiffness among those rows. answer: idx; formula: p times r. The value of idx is 162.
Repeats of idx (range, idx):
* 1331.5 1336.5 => 171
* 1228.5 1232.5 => 159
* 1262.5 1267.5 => 71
